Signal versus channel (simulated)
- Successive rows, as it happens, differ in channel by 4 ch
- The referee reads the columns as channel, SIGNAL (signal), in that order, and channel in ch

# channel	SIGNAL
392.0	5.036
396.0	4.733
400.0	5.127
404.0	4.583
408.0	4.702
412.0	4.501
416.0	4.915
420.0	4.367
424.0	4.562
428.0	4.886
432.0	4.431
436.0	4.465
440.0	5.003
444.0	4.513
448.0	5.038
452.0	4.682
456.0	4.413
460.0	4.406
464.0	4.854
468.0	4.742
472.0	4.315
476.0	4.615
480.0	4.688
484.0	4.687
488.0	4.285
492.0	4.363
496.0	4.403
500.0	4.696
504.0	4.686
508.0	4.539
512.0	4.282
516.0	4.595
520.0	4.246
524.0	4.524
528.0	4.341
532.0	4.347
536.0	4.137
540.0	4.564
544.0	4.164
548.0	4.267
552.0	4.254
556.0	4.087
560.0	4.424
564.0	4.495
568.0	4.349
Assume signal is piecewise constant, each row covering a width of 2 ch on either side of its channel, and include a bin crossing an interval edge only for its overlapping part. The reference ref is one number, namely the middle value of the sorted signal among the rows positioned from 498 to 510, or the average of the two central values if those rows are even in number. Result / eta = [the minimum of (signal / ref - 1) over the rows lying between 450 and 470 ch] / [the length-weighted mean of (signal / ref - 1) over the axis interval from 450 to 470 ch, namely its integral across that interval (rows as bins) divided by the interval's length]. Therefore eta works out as 4.2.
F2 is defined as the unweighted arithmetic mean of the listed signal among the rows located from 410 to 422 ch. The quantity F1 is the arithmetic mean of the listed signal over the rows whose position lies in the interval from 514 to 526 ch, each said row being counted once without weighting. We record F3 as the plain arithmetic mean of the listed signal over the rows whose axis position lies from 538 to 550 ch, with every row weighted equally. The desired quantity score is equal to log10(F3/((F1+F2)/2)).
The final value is -0.019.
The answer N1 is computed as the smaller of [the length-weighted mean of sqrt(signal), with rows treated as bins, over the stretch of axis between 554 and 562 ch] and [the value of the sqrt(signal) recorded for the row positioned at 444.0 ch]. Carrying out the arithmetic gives 2.06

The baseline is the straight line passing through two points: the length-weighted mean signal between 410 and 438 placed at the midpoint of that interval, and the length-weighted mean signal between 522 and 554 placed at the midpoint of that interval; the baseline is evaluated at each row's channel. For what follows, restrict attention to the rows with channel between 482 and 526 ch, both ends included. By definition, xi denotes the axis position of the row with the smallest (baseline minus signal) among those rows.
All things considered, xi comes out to 500.0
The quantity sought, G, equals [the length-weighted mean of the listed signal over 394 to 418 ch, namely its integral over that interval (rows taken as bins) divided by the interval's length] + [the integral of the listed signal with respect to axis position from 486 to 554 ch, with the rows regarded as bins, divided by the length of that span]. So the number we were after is 9.15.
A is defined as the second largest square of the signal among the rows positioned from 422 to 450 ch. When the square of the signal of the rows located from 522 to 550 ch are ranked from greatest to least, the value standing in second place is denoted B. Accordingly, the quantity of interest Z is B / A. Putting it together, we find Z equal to 0.82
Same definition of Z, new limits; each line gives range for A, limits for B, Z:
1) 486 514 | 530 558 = 0.86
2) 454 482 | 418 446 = 1.06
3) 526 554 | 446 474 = 1.25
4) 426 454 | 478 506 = 0.88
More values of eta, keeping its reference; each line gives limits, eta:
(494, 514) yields 2.5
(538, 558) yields 1.4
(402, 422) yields 4.4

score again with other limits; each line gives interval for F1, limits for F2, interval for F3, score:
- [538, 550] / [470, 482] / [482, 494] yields 0.001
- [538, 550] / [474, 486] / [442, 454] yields 0.023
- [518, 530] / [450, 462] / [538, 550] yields -0.010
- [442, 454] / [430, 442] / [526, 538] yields -0.040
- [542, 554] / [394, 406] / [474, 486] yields 0.013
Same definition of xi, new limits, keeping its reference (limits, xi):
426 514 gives 448.0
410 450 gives 448.0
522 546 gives 540.0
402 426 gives 416.0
